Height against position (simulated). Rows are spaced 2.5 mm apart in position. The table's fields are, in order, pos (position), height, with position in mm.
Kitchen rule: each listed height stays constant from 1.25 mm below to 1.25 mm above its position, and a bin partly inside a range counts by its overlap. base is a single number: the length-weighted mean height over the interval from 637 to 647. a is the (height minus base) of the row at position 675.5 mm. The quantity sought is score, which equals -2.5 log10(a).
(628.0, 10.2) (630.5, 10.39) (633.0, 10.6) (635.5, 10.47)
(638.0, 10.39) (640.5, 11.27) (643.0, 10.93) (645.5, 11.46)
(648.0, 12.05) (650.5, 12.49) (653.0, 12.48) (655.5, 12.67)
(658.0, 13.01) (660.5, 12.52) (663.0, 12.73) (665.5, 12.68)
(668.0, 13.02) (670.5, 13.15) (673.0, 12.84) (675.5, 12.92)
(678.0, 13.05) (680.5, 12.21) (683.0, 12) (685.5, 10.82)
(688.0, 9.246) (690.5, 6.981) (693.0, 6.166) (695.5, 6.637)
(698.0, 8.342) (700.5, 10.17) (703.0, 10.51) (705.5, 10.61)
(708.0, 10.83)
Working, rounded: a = 1.9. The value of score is -0.68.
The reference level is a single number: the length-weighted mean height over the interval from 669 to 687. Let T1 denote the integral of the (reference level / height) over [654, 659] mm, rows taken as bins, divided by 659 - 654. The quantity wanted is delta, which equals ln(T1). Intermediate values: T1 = 0.97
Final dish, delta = -0.03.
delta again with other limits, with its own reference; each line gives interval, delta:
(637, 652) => 0.08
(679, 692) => 0.24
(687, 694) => 0.54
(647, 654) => 0.00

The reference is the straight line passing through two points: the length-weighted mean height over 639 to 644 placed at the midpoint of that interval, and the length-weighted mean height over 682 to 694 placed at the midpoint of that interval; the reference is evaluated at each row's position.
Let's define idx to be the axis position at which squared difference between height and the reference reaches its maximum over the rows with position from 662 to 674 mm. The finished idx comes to 670.5 mm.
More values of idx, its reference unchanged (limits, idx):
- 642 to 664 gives 658.0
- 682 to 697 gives 683.0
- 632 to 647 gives 635.5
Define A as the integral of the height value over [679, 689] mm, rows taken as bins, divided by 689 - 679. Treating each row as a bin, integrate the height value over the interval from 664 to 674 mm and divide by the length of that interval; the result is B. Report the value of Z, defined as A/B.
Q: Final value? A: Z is 0.86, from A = 11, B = 12.9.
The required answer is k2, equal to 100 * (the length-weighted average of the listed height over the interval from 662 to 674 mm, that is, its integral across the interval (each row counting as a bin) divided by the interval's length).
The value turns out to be 1289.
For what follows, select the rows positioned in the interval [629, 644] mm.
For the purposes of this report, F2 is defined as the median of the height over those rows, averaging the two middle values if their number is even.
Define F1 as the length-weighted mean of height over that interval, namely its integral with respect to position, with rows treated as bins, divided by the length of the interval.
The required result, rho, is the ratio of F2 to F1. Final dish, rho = 0.99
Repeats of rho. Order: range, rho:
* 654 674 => 1.00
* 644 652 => 1.01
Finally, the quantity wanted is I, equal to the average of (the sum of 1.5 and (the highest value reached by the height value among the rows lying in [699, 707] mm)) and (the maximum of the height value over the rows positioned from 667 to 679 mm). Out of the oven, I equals 12.6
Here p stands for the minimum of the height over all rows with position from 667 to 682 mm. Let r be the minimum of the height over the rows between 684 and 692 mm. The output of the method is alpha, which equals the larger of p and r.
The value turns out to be 12.2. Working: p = 12.21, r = 6.981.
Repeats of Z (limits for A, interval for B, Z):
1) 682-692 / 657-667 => 0.76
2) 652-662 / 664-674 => 0.98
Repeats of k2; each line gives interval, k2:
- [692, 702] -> 794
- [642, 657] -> 1205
